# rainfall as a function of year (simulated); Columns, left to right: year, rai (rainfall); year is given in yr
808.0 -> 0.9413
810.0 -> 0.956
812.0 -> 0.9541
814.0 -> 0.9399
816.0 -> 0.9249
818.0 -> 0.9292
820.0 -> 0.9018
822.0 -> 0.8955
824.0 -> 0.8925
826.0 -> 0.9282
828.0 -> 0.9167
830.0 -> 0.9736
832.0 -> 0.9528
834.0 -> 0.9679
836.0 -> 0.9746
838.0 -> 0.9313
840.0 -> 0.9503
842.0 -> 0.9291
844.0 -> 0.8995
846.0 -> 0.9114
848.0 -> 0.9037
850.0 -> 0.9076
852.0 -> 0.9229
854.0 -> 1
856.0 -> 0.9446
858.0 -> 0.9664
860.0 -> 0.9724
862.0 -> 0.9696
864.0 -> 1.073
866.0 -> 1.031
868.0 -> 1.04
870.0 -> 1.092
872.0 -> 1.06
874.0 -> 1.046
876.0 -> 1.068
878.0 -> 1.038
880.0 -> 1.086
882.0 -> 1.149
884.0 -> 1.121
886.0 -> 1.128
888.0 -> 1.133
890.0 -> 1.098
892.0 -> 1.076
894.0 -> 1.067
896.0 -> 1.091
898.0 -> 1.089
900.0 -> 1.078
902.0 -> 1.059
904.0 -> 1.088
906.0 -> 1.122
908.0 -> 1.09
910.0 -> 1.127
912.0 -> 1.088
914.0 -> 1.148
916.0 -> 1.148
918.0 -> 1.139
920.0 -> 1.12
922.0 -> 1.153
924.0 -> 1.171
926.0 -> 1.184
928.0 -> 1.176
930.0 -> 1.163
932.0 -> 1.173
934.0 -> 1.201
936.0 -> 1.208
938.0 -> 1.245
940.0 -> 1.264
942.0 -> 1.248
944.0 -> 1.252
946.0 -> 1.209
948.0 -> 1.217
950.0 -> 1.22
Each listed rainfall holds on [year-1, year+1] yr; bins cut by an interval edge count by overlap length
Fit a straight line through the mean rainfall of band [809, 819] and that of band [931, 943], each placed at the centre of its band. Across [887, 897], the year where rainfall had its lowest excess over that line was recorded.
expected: 894.0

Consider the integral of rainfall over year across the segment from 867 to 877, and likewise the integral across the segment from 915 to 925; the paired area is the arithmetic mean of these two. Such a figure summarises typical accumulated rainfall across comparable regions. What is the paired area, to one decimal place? 11.0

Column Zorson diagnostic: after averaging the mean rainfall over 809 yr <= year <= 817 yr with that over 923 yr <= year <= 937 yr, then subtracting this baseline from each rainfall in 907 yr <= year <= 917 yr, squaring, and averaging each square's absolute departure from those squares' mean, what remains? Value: 0.0026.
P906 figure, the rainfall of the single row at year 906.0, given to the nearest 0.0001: 1.1220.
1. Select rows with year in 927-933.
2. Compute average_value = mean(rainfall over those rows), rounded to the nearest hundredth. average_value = 1.17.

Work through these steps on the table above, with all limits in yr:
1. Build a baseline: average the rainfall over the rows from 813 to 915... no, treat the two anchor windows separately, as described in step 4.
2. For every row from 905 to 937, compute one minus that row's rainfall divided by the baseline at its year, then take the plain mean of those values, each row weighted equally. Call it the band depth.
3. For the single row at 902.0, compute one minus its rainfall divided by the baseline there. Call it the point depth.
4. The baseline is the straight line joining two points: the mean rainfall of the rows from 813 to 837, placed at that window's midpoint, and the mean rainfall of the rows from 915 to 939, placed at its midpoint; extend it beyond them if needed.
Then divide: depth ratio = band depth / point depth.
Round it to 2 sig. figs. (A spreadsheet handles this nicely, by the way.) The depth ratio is 0.15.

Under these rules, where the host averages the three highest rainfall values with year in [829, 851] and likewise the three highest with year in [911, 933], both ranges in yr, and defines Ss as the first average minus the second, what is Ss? -0.206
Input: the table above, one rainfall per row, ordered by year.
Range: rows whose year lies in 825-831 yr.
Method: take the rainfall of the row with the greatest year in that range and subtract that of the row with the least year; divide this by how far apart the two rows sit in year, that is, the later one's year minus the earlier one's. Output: 0.011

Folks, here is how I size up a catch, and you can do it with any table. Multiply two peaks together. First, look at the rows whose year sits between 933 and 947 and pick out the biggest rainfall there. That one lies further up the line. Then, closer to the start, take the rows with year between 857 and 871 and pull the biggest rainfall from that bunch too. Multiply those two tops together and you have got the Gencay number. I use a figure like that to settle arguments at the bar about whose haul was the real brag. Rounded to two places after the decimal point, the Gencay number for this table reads 1.38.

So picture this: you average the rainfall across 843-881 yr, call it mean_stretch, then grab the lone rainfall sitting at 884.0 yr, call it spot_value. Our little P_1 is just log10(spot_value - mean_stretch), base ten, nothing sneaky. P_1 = -0.90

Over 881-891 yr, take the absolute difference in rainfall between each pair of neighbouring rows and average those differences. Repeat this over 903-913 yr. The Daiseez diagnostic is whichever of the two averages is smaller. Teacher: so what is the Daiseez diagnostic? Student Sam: 0.019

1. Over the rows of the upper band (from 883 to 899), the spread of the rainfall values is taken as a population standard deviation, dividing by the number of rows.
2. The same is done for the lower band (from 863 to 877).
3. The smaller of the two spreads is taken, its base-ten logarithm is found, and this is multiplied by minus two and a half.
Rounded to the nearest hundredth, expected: 4.27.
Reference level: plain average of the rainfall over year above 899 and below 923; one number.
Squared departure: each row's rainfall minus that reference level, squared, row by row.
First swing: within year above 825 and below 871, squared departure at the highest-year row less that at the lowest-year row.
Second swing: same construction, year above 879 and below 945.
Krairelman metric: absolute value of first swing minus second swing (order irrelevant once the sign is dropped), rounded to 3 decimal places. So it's 0.052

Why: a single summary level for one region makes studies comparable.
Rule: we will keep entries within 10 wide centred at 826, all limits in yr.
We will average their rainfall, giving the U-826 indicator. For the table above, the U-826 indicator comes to 0.92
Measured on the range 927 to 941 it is 1.20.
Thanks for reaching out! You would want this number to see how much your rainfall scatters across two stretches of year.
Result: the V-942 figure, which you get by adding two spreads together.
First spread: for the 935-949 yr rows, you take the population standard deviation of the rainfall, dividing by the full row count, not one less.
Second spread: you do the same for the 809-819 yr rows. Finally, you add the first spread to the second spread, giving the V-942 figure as 0.034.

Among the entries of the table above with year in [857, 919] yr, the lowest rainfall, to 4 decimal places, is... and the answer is 0.9664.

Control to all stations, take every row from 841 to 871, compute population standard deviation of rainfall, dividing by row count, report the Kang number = 0.061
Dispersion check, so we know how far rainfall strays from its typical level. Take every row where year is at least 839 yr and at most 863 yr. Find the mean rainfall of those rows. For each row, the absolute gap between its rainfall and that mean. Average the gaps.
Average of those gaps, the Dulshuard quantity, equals 0.0274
